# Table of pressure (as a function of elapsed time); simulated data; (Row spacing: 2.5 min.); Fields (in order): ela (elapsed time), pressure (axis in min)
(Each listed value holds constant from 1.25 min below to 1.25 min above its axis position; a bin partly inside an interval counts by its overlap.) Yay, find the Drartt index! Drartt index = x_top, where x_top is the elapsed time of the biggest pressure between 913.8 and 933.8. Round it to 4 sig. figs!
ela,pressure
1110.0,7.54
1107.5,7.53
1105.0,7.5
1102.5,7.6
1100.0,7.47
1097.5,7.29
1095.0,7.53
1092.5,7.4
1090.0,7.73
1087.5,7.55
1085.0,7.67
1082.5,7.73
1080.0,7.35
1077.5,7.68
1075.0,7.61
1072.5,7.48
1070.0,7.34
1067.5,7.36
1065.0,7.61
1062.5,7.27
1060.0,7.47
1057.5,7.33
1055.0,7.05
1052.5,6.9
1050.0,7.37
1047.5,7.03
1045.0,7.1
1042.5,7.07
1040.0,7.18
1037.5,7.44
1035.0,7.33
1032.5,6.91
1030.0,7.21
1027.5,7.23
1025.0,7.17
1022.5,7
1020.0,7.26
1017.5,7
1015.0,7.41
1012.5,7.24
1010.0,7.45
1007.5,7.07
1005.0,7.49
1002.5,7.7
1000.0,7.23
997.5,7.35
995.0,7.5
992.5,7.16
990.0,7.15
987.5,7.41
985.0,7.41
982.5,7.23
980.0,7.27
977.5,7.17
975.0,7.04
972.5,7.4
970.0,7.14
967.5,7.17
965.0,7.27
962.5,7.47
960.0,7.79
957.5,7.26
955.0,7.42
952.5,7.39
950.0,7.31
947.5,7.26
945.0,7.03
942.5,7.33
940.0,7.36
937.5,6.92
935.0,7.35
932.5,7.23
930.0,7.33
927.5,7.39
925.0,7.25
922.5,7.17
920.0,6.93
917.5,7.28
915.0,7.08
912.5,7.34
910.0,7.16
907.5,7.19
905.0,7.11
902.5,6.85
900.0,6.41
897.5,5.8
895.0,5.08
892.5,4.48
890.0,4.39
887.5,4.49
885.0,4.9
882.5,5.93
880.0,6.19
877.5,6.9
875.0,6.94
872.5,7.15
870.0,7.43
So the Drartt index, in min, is 927.5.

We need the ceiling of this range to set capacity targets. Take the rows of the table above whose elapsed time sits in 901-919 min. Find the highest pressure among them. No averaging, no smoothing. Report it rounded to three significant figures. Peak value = 7.34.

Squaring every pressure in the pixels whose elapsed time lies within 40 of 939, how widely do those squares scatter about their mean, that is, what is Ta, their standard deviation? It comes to 3.3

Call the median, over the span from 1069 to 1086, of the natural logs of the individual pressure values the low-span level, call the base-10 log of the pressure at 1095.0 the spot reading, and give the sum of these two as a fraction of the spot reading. 3.315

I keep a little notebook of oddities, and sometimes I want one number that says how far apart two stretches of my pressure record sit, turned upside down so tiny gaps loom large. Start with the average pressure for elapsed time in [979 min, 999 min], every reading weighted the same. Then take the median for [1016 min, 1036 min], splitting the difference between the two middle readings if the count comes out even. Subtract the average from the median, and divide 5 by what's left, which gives -42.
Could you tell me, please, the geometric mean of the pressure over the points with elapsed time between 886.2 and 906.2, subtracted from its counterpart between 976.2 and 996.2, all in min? 1.8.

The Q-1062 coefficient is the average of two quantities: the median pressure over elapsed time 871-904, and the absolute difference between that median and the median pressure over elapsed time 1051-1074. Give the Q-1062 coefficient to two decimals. 3.67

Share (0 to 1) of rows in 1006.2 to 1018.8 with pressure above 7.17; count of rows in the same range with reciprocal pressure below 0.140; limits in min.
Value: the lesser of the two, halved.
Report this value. 0.30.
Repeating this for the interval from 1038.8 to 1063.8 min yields 0.25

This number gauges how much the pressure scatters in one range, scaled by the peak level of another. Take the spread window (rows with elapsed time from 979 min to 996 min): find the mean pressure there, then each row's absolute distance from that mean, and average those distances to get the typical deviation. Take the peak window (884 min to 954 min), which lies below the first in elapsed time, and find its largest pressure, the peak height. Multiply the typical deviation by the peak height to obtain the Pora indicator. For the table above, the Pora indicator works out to 0.86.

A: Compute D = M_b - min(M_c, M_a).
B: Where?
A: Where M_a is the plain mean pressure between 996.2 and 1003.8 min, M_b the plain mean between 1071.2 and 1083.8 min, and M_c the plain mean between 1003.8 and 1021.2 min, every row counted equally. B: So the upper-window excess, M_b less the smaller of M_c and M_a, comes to 0.3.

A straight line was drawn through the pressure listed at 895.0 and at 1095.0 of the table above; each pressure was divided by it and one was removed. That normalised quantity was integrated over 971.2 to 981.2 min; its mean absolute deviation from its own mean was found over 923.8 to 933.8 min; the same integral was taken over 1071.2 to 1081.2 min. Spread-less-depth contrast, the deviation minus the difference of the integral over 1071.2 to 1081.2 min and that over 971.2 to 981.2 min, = 1.58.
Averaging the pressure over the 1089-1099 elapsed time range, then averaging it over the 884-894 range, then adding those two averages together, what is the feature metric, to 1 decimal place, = 12.1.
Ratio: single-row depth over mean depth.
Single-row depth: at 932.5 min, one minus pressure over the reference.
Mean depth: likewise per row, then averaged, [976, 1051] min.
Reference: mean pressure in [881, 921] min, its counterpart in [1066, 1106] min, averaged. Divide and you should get 0.95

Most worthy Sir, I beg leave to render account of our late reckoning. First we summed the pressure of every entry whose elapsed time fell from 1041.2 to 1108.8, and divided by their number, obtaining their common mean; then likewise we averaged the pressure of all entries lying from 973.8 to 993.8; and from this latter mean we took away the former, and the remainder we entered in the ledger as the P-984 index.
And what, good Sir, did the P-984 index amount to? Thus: -0.2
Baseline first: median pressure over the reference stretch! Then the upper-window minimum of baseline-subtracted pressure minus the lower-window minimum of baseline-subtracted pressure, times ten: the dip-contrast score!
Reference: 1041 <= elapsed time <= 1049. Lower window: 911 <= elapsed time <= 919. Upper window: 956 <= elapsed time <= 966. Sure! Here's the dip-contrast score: 2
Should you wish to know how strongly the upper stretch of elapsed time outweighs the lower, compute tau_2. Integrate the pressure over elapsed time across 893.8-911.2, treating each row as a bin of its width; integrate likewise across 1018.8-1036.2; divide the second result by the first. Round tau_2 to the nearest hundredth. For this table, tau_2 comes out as 1.10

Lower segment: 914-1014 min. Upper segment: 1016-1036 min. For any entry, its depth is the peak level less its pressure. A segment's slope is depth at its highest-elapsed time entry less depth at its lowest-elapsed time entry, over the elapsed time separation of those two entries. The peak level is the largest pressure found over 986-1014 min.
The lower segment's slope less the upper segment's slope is 0.02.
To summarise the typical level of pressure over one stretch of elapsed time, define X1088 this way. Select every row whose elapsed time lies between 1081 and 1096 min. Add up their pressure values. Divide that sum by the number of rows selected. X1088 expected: 7.6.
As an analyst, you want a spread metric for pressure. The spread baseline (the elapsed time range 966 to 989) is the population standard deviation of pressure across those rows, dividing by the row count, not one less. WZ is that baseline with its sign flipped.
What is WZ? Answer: -0.13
